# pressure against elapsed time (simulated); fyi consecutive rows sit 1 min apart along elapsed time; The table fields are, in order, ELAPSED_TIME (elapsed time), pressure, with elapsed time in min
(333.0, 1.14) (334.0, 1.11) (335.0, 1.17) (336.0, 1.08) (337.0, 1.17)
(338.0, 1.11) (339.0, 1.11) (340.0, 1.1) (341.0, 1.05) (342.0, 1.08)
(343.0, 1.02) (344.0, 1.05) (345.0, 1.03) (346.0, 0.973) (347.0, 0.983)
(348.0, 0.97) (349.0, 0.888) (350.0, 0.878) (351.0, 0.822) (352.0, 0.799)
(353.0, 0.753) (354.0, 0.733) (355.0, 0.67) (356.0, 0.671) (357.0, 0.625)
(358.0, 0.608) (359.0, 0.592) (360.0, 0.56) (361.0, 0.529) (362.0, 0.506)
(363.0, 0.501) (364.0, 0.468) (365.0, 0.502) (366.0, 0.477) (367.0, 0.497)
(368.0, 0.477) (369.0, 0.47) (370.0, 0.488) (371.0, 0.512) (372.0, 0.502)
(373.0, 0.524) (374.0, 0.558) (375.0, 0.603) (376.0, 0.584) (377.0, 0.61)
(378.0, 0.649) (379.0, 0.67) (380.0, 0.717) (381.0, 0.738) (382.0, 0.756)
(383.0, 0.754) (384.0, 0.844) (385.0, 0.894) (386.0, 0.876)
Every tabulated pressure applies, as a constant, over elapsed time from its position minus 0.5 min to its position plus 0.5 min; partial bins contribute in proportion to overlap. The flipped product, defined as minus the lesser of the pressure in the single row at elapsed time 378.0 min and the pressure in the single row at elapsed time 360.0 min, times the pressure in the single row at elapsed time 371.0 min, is -0.287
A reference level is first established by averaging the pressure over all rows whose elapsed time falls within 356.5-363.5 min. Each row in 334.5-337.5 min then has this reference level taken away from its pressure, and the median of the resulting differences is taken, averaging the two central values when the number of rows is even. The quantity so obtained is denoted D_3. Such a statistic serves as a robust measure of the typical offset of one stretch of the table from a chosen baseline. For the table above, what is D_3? 0.6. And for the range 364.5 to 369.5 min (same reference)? -0.1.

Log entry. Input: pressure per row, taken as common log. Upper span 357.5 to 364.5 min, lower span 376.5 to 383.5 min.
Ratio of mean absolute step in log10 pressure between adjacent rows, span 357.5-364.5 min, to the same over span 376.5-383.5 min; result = 1.2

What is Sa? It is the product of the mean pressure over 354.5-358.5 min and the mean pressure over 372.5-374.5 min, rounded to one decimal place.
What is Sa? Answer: 0.3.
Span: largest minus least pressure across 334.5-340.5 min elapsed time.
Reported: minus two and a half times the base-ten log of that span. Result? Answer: 2.6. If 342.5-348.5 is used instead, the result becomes 2.7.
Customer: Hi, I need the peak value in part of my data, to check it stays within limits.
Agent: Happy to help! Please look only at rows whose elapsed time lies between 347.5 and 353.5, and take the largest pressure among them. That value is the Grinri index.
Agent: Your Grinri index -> 0.97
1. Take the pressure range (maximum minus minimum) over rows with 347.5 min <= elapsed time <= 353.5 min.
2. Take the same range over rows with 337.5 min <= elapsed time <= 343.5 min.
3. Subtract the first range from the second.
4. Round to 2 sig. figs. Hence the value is -0.13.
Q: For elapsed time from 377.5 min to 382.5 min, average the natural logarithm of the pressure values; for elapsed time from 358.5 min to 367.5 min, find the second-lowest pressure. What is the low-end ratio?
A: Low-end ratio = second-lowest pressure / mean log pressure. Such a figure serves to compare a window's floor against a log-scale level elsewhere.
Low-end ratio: -1.36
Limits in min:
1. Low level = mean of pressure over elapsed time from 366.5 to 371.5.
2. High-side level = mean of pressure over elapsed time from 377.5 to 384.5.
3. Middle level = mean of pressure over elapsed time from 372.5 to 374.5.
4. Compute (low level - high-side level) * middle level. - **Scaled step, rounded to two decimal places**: -0.13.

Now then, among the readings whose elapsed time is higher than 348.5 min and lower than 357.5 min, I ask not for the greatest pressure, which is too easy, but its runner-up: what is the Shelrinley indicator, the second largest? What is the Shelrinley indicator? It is 0.878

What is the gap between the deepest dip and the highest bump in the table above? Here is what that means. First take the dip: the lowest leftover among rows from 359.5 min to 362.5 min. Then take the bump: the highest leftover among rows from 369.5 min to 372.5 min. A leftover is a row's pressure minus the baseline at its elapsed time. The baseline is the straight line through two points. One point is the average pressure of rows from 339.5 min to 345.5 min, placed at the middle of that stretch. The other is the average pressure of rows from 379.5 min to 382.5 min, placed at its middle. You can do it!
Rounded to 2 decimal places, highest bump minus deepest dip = 0.08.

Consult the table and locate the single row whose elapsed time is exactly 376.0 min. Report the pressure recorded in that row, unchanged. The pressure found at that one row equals 0.584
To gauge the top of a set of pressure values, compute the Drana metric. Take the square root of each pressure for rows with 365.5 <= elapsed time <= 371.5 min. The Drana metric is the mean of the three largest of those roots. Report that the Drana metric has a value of 0.71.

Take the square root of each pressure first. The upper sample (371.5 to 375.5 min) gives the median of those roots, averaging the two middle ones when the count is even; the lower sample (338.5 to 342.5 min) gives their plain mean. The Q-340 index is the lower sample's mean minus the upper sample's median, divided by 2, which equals 0.15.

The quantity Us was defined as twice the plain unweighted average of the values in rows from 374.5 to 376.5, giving 1.2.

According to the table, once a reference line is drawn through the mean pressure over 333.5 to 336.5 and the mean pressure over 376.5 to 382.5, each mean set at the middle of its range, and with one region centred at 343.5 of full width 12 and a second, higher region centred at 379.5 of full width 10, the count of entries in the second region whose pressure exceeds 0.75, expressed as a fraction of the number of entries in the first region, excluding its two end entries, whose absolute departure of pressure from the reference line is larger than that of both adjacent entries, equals 1.0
